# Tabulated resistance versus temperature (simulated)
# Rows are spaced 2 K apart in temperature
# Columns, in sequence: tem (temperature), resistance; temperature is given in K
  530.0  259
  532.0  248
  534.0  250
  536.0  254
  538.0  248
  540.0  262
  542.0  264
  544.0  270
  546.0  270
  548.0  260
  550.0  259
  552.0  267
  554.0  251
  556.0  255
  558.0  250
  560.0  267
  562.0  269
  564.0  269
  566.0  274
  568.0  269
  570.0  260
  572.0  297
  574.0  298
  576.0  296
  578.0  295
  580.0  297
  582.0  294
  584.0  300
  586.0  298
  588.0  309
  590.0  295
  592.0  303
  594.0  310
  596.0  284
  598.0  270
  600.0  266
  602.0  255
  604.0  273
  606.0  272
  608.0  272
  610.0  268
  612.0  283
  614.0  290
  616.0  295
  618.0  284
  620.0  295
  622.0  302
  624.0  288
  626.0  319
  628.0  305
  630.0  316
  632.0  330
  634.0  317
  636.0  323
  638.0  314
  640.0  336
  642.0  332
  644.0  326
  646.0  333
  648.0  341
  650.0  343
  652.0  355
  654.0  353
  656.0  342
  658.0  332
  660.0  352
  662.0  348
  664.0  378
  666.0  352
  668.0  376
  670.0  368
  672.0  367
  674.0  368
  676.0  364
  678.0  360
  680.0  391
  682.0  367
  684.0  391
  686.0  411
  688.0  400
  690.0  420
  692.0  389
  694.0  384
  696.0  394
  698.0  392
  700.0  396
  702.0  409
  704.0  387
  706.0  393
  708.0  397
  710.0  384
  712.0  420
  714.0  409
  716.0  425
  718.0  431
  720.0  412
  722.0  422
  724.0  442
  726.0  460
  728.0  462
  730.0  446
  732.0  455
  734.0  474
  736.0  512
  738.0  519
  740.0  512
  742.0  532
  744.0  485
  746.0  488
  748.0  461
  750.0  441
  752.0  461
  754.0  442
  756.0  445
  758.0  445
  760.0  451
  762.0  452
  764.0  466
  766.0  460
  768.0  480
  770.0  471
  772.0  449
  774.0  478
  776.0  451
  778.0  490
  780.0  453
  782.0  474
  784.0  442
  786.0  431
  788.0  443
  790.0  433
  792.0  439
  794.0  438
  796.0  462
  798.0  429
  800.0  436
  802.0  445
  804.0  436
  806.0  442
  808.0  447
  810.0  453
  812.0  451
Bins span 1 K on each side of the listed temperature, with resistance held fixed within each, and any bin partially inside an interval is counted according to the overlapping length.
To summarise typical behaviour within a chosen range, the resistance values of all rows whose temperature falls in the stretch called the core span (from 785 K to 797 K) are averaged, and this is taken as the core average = 441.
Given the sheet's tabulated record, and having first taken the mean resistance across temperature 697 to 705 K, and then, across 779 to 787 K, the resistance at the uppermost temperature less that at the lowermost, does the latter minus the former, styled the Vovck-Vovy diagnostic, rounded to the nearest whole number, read -418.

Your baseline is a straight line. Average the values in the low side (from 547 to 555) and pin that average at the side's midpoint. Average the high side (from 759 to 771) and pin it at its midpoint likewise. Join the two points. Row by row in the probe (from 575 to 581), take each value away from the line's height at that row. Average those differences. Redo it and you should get -11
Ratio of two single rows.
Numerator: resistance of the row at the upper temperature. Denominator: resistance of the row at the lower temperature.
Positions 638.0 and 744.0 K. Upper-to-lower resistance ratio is 1.54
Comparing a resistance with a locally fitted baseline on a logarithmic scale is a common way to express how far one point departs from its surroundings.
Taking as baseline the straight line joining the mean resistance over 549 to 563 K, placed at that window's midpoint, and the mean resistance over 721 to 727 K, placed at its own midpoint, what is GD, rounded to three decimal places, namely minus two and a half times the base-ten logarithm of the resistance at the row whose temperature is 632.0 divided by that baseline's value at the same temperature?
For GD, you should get 0.038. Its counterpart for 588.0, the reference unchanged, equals -0.053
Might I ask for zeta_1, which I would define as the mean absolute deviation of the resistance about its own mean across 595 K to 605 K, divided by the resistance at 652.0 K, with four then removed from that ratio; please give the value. -3.979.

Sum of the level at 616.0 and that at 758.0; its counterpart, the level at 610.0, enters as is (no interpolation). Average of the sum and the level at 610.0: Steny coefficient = 504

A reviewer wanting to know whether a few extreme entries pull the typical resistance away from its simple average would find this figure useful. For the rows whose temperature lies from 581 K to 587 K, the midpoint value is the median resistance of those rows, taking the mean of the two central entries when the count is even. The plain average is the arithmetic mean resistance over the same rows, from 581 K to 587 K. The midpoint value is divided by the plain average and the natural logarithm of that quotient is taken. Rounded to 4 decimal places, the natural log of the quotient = 0.0022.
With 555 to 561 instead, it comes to -0.0091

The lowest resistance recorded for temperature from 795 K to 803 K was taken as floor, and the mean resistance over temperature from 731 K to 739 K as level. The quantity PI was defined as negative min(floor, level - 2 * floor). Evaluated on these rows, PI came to 368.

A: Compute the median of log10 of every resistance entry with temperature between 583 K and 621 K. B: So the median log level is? 2.45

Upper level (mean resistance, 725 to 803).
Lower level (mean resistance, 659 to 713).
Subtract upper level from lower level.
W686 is -78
